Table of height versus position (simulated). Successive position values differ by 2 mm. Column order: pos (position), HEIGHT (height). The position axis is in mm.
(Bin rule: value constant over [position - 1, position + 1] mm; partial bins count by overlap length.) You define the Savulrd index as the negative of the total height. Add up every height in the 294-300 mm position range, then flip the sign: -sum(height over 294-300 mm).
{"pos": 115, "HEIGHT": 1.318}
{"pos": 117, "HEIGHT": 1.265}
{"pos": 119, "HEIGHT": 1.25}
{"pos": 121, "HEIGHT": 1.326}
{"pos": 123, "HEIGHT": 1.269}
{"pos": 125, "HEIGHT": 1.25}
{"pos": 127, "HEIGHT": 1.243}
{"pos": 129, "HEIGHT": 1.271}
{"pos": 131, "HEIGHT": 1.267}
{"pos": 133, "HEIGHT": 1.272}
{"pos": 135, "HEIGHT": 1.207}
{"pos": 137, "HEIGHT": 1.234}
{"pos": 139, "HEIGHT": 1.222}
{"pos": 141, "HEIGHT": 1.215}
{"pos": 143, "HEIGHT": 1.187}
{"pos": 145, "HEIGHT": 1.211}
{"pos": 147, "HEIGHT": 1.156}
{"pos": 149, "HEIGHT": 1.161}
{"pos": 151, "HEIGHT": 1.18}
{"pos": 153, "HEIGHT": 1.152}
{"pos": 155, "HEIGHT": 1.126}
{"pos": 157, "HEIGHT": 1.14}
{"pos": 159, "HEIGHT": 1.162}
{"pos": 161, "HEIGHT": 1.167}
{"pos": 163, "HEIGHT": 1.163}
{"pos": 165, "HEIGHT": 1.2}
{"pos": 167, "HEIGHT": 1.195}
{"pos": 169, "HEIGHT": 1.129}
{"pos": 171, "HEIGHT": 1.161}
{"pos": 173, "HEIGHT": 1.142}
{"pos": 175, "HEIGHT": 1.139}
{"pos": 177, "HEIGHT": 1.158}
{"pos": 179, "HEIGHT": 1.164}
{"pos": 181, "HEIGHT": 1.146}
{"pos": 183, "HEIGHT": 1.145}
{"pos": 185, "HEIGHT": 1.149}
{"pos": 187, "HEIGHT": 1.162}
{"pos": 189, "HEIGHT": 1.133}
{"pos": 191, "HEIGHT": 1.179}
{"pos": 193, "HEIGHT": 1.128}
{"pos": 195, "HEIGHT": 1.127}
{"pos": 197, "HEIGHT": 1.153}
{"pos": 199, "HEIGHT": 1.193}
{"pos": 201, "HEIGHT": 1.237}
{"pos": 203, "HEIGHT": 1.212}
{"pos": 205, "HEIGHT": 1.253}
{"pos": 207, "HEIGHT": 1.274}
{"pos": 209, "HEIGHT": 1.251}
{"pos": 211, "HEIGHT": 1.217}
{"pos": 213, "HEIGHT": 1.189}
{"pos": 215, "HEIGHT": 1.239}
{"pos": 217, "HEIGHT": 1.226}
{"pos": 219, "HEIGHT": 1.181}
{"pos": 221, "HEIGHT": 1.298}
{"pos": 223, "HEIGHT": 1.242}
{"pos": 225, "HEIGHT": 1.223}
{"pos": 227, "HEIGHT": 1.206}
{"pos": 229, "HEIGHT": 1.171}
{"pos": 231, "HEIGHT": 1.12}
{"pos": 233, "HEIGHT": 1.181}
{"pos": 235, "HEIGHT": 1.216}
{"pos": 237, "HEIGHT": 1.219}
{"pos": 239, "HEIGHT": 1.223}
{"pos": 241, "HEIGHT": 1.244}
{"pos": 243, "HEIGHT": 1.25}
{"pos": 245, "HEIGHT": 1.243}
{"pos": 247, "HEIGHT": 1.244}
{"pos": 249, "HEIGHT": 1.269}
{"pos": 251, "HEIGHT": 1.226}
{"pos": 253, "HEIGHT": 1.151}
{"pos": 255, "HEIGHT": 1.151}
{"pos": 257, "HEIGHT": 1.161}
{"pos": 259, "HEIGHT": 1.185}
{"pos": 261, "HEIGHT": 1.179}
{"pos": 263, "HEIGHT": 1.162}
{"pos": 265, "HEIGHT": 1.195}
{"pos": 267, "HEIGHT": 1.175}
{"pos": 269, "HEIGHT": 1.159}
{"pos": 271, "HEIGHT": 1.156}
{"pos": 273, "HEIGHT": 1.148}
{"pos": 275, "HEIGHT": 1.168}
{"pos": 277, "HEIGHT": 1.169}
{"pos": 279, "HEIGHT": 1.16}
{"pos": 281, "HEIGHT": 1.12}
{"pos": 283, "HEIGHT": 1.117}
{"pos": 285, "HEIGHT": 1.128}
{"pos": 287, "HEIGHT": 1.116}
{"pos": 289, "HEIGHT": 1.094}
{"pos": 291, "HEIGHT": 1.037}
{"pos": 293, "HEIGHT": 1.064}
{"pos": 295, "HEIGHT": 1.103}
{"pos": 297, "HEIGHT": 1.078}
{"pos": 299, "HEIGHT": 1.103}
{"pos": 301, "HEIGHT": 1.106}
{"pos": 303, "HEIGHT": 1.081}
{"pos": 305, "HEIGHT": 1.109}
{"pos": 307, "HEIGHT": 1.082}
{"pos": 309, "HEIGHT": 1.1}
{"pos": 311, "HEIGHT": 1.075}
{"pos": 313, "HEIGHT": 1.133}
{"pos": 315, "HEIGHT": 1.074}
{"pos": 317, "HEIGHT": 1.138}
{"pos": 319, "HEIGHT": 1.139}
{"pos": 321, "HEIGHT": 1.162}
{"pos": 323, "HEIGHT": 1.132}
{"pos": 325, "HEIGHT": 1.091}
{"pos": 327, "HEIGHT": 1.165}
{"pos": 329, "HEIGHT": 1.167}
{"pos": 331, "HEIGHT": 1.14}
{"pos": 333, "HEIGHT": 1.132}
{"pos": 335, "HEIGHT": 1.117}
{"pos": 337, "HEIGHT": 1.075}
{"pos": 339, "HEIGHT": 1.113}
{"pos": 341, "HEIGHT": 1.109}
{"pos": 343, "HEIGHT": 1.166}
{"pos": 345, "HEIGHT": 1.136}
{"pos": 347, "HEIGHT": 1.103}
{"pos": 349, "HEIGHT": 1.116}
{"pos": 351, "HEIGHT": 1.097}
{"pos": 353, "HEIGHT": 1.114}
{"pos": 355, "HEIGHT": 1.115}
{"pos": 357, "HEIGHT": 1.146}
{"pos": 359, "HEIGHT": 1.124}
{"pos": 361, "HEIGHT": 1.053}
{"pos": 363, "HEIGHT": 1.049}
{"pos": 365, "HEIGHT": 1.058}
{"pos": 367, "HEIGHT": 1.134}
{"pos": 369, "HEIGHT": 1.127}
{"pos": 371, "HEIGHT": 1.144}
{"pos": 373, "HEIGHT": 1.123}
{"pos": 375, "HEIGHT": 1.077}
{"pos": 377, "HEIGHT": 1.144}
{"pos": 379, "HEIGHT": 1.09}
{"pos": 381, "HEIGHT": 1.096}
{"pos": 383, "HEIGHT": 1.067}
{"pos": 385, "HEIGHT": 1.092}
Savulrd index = -3.28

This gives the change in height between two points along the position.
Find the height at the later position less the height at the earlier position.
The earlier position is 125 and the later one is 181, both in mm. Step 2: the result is -0.10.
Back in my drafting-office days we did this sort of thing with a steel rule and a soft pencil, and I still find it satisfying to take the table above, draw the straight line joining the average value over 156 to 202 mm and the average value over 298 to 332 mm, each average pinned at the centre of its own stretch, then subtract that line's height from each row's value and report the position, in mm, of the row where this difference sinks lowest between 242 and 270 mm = 253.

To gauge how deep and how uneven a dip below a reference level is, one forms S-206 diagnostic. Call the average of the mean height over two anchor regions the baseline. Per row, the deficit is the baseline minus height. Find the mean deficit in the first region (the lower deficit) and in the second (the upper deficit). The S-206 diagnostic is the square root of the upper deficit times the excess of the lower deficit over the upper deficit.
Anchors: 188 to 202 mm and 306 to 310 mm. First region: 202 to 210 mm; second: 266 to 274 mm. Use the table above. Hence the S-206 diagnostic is 0.053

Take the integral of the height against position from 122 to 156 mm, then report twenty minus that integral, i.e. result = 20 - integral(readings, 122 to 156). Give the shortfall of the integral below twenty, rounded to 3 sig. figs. -21.2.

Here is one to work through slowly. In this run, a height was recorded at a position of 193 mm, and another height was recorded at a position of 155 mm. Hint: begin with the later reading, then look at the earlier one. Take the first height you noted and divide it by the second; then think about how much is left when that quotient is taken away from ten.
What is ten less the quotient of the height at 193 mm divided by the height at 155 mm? 9.00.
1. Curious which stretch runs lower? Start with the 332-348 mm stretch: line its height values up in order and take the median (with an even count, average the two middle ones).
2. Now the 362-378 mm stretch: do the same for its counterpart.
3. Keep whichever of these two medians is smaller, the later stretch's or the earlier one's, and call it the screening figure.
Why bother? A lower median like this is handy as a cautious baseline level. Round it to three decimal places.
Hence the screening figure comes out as 1.115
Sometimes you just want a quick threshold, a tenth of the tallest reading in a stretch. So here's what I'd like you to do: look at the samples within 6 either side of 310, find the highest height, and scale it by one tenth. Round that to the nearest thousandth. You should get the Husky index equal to 0.113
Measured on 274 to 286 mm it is 0.117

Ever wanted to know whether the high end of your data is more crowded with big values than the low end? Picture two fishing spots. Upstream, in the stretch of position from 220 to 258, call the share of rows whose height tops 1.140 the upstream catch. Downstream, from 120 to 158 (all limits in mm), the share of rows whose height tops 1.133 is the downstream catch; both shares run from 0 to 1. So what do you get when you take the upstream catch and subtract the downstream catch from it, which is 0.0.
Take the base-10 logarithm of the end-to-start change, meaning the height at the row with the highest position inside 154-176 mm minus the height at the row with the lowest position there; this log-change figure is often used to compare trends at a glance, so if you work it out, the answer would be -1.9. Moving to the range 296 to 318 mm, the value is -1.2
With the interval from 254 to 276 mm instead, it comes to -1.8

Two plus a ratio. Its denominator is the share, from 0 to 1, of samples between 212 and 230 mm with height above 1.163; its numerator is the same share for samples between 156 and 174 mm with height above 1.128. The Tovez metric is 3.0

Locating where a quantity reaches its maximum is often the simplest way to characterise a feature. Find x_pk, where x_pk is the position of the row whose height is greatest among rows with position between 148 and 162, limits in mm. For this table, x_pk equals 151 mm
